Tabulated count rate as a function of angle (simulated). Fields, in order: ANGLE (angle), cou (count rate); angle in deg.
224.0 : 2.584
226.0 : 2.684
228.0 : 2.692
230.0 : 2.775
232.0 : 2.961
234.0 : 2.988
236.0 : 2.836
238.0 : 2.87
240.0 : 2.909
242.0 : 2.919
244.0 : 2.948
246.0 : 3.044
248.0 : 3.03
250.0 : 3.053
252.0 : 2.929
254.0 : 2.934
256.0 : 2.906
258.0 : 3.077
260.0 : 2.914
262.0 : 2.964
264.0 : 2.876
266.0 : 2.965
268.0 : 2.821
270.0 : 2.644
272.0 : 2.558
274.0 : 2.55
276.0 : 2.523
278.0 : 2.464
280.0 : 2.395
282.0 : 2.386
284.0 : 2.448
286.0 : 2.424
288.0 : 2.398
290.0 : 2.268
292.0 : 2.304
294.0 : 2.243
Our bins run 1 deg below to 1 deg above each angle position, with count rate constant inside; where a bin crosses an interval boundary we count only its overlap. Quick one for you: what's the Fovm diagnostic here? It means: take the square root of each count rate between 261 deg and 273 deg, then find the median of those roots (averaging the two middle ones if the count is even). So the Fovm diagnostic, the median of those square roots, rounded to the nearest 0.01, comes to 1.69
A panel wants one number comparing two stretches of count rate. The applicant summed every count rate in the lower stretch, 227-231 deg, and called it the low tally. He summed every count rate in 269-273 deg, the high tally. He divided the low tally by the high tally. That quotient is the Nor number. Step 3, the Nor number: 1.05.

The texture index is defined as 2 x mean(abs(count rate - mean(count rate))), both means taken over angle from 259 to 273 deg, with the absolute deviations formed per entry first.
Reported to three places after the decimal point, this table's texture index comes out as 0.251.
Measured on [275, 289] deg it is 0.076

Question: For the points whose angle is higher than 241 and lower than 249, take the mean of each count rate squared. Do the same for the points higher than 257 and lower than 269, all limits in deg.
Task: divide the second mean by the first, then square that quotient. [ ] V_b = 0.94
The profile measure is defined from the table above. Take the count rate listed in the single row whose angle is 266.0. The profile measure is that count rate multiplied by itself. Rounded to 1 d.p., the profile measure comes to 8.8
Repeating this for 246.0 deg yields 9.3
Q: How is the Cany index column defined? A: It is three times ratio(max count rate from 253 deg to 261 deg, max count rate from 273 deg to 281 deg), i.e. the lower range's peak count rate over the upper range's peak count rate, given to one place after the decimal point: 3.6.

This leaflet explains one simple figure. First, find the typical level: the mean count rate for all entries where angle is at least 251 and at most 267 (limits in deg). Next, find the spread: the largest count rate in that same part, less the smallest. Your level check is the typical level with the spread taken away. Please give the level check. 2.74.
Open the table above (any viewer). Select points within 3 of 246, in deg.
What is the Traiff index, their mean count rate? 3.01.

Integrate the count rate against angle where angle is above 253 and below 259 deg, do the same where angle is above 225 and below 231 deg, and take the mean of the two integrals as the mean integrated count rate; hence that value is 17.1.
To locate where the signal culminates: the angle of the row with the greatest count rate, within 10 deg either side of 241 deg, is 250.0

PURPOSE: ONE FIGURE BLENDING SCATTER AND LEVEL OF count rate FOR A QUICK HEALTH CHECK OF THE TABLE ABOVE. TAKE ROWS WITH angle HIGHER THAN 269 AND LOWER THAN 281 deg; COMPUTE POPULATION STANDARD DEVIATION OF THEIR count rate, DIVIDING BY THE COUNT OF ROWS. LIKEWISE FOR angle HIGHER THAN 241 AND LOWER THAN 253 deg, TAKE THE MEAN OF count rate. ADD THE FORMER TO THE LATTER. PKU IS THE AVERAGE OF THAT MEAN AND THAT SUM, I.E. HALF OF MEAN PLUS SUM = 3.03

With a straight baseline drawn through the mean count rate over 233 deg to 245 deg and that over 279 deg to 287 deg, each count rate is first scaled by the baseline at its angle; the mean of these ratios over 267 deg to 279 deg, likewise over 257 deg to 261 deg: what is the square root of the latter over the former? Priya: 1.04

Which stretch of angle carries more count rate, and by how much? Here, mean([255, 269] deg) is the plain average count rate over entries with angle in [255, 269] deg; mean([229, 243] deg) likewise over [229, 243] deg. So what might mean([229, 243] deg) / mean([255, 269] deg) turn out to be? 0.99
